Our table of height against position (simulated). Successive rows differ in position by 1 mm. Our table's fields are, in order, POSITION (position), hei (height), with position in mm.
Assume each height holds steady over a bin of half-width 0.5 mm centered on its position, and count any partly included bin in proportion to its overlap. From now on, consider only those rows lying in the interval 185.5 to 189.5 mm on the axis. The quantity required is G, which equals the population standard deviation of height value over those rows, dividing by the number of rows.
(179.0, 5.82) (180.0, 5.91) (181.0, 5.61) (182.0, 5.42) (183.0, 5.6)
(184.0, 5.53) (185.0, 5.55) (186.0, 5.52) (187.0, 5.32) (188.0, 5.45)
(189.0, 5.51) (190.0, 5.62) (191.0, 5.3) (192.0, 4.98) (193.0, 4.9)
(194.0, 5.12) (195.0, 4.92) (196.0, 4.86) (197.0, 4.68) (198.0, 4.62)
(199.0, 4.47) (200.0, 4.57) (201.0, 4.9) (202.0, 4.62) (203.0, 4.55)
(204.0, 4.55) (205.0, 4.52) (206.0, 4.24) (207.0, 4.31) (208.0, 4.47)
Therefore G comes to 0.08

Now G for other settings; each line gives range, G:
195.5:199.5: 0.14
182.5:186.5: 0.03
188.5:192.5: 0.24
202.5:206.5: 0.13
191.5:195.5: 0.09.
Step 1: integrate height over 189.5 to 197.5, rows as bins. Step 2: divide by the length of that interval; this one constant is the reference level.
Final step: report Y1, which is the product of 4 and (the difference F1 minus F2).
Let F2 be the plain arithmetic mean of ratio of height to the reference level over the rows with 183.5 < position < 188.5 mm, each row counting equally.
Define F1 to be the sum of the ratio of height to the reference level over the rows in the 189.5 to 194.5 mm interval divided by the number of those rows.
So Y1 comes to -0.2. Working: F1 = 1.03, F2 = 1.08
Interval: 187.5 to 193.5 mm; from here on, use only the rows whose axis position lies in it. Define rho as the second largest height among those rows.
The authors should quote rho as 5.51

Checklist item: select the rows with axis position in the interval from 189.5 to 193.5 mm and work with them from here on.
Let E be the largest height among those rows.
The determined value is 5.62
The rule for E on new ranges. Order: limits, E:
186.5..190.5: 5.62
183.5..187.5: 5.55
